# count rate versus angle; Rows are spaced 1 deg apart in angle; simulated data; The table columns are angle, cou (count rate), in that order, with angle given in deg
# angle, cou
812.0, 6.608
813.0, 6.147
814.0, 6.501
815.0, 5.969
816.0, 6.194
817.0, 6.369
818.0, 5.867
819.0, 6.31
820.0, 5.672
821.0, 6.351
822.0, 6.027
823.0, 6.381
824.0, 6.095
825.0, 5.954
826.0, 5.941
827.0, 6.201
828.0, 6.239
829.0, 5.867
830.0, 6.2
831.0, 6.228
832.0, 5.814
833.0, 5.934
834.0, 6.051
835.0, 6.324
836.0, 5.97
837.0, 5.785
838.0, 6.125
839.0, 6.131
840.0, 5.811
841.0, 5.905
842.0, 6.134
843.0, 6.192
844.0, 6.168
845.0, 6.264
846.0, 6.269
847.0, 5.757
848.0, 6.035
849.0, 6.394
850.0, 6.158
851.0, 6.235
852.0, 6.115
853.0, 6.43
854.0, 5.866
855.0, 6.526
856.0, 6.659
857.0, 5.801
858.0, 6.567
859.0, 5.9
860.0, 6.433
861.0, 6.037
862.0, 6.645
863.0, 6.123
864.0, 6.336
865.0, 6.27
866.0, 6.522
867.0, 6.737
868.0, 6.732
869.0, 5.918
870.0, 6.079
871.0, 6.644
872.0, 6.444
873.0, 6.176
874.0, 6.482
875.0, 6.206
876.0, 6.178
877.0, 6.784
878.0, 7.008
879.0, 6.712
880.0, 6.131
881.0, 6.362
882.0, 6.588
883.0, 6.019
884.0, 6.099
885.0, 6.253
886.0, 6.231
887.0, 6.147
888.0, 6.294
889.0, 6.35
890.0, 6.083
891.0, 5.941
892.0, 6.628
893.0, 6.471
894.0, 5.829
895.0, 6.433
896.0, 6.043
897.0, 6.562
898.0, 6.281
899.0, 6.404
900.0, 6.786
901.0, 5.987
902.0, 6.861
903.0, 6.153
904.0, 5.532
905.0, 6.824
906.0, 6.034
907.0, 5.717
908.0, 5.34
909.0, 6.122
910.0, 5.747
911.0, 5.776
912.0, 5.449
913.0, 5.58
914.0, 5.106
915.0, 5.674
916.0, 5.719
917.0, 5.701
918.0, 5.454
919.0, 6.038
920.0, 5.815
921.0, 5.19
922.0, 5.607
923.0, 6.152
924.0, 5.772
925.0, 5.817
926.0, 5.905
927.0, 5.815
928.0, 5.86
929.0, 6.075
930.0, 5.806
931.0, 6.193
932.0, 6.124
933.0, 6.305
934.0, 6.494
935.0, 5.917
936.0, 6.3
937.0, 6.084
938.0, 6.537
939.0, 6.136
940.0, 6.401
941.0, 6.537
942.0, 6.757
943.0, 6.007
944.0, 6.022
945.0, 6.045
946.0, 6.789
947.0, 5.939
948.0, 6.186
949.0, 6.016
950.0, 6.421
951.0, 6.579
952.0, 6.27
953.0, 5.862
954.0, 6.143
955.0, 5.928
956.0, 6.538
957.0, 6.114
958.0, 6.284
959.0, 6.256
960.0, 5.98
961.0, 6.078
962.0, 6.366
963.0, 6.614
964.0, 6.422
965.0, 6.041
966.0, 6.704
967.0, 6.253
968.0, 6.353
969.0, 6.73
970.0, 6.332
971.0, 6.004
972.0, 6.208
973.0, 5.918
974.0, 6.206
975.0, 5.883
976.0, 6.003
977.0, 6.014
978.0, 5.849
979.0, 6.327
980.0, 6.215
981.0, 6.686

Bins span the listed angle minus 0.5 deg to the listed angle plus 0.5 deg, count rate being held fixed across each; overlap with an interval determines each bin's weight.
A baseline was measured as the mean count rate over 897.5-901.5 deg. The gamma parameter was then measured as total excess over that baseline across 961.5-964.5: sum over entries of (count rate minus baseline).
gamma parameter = 0.3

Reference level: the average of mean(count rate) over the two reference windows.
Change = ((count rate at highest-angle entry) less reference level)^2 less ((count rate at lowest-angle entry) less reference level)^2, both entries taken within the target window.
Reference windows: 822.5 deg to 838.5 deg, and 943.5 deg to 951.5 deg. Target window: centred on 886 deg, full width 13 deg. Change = 0.22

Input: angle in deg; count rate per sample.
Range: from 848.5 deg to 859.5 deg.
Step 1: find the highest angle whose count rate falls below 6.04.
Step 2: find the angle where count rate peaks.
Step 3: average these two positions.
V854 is 857.5 deg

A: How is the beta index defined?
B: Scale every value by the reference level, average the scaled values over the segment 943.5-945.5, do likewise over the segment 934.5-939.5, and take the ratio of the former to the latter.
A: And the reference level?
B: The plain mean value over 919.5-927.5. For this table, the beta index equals 0.97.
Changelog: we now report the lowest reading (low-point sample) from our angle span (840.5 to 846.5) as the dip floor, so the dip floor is 5.905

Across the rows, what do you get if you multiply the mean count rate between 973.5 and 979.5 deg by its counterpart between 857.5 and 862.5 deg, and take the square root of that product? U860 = 6.18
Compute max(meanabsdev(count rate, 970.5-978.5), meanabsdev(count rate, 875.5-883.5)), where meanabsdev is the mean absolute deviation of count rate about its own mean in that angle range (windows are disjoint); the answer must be 0.30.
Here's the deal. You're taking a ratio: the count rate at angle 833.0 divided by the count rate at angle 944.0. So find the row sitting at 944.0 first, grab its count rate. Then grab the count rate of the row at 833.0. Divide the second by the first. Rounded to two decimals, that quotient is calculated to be 0.99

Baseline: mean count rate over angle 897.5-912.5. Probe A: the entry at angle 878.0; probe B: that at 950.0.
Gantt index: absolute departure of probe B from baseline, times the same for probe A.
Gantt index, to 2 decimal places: 0.33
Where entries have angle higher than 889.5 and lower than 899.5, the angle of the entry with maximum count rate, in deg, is 892.0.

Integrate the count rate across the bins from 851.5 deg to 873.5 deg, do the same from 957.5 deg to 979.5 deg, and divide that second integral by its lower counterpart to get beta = 0.98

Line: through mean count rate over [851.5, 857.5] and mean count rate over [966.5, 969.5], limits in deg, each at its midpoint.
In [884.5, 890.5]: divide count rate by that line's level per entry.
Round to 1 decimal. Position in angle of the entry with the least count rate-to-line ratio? 890.0 deg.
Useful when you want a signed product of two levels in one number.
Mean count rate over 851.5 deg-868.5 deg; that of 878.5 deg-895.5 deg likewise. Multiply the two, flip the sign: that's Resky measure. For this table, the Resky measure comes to -39.7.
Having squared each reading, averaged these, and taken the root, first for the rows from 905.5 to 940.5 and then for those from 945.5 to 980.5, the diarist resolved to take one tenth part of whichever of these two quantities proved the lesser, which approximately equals 0.59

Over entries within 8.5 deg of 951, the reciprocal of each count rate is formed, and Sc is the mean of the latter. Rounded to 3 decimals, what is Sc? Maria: 0.162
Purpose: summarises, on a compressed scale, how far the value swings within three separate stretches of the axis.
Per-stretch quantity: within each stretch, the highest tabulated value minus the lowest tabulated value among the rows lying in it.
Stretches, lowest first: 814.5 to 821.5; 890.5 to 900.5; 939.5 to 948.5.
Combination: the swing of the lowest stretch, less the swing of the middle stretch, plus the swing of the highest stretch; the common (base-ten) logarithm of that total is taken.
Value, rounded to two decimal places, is -0.23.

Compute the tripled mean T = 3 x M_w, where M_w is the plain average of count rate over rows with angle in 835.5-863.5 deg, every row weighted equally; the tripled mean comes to 18.5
